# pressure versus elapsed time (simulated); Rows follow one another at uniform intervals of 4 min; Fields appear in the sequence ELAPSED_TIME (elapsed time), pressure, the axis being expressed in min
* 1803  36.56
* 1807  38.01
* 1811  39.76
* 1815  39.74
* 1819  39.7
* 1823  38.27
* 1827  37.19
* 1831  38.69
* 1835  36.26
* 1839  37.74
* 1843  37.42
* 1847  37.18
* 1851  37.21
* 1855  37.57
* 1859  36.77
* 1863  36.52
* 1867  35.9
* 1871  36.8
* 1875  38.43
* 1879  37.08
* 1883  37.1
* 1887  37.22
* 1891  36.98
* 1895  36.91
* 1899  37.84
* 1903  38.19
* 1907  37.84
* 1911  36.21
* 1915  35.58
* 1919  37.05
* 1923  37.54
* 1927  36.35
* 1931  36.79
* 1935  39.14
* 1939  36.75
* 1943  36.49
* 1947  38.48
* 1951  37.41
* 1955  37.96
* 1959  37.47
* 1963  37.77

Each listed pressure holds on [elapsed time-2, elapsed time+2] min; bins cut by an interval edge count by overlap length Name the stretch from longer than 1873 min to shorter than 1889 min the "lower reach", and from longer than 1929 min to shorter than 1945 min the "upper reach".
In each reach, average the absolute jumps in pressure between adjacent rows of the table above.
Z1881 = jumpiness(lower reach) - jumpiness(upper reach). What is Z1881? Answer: -1.2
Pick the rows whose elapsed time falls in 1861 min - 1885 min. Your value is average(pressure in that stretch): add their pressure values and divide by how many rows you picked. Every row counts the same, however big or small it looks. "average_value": 37.0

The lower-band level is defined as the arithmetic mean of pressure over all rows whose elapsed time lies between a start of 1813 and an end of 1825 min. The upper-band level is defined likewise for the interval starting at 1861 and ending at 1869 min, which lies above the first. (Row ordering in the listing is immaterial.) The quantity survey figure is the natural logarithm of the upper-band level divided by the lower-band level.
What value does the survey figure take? -0.080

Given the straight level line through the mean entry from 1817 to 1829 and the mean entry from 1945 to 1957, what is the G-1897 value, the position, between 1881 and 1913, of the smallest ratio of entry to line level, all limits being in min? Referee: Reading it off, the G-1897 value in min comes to 1911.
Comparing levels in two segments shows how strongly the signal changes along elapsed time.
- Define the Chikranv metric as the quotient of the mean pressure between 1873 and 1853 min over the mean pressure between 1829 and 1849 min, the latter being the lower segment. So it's 0.98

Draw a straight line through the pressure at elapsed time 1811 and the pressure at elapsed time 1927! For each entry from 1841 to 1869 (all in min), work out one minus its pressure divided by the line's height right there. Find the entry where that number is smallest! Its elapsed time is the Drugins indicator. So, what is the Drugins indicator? 1855 min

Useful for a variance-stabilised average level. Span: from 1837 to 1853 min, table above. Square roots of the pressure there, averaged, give 6.11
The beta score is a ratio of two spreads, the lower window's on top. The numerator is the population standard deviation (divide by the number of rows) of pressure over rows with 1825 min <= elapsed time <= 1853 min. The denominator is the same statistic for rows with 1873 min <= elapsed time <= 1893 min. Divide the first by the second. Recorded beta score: 1.3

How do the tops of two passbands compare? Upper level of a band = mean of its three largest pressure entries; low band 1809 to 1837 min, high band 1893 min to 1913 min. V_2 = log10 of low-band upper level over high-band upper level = 0.020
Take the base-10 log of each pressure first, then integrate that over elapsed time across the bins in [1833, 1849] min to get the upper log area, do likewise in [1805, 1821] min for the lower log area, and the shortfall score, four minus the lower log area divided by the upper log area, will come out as 2.98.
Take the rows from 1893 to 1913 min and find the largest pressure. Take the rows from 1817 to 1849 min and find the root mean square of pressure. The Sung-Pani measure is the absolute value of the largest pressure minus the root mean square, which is 0.37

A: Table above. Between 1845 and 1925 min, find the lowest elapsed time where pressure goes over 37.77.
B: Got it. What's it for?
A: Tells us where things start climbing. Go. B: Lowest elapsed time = 1875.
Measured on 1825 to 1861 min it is 1831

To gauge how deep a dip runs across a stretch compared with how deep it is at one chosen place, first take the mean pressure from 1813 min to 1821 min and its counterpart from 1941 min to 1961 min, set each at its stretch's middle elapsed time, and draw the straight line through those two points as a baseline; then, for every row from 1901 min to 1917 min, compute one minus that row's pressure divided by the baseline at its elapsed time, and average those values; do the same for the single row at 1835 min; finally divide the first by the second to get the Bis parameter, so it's 0.4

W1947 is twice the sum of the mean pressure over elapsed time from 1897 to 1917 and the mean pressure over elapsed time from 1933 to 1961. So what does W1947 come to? 150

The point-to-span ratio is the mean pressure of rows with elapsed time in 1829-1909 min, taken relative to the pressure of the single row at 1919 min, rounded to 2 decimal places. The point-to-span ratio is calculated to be 1.01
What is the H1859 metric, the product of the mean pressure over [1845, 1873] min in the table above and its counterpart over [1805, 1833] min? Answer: 1429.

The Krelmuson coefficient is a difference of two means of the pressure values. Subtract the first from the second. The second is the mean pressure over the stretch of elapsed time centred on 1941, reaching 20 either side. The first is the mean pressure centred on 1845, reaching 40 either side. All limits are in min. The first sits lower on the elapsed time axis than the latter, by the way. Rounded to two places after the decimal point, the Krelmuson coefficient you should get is -0.23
